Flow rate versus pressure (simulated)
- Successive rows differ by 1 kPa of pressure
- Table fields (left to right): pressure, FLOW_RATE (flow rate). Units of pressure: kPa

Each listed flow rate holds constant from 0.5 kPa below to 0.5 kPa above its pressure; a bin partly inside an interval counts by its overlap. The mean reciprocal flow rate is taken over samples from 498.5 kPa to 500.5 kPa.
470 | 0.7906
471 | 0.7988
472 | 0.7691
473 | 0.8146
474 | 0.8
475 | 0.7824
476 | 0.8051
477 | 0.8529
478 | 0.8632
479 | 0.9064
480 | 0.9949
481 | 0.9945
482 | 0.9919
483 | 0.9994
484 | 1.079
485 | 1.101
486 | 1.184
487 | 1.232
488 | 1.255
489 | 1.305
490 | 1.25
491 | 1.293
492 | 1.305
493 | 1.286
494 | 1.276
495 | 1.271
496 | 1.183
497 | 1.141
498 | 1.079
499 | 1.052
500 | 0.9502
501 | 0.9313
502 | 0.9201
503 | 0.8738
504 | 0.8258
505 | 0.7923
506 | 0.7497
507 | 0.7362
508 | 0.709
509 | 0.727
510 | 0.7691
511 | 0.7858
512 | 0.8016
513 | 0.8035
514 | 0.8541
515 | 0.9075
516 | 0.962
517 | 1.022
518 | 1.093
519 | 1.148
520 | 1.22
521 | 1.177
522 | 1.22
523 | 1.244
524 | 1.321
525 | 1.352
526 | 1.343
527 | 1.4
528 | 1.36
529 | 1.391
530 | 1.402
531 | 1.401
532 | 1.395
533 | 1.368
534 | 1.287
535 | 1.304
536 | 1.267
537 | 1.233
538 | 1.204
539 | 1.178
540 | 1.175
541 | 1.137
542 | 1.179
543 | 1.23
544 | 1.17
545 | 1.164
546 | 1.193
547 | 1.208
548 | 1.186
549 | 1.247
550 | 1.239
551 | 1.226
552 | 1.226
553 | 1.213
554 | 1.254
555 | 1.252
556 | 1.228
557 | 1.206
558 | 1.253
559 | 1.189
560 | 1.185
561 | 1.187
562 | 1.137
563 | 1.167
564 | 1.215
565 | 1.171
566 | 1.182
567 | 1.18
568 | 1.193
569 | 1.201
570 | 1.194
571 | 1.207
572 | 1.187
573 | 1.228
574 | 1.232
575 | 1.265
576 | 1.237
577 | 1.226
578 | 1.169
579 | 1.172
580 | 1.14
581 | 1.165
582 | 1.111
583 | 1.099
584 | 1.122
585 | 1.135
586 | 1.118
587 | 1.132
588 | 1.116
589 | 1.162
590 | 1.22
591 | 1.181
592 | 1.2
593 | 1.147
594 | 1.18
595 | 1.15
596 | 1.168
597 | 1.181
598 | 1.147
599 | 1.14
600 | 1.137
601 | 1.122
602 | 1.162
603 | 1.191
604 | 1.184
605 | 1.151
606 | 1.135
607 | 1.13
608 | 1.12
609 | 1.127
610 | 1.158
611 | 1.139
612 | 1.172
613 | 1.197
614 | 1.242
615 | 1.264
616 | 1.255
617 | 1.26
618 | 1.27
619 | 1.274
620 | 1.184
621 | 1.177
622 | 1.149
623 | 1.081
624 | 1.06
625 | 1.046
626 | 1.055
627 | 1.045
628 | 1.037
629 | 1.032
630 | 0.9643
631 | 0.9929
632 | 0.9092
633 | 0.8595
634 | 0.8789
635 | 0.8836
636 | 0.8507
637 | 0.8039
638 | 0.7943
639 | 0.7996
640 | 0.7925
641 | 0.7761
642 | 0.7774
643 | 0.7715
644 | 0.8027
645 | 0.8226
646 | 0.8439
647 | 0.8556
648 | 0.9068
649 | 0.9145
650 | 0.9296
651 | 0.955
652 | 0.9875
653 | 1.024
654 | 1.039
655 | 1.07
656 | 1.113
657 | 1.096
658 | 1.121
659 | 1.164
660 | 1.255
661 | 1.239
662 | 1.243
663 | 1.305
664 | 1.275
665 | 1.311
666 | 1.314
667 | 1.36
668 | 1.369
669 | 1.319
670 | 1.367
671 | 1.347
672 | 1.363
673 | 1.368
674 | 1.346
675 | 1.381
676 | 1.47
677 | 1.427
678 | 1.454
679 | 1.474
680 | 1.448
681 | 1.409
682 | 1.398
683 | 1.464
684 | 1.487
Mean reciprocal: 1.00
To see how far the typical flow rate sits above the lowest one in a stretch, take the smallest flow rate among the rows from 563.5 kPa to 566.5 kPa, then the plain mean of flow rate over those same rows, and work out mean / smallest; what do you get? 1.02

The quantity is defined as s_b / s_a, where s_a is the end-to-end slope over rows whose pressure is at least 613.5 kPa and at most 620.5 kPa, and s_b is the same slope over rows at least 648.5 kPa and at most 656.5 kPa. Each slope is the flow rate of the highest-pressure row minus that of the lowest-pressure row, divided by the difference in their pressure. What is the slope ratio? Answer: -2.9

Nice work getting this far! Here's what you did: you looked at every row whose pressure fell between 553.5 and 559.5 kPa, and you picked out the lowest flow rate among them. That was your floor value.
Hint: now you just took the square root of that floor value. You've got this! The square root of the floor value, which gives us 1.09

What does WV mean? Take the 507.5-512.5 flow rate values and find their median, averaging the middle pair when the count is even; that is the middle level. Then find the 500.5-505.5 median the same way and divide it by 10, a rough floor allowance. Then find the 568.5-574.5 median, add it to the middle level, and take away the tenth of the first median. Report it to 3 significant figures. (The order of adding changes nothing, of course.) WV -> 1.89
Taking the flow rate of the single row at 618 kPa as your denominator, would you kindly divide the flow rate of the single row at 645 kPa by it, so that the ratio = 0.65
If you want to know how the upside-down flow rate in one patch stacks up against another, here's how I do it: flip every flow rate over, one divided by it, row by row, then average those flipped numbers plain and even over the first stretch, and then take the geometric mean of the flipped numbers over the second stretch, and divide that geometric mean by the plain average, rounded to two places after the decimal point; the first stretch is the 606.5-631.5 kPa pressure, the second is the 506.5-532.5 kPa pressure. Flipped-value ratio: 1.06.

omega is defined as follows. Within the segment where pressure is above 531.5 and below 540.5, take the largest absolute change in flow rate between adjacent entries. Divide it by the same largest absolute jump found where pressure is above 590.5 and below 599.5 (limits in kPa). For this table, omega 1.53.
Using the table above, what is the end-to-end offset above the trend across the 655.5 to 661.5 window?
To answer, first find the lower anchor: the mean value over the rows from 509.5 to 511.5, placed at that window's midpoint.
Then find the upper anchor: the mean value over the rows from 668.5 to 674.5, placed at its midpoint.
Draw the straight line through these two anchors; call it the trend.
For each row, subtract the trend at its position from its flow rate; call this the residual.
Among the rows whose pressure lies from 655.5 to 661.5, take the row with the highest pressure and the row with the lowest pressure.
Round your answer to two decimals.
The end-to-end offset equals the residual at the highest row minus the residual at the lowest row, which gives 0.11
